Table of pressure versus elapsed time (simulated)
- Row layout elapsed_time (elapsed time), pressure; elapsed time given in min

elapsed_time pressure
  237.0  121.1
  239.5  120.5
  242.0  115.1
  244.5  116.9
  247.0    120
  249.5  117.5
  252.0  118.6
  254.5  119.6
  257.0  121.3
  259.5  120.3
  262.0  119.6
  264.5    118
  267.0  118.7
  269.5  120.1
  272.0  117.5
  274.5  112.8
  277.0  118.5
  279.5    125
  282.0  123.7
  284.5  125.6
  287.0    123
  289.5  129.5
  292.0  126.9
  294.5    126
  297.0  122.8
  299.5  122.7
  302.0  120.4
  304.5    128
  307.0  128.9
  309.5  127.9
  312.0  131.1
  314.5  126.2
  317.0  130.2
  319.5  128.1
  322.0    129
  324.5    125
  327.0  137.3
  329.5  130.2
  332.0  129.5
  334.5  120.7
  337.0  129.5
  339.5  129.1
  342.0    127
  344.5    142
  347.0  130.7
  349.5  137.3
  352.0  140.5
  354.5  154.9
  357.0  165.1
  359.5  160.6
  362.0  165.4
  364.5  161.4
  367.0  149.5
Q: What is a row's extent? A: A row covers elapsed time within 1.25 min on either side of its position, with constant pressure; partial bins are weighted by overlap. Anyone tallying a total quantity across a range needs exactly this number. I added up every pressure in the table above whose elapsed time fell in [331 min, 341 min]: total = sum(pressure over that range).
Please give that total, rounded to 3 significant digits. 509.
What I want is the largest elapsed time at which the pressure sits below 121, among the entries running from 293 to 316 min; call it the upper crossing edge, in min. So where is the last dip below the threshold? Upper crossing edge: 302.0 min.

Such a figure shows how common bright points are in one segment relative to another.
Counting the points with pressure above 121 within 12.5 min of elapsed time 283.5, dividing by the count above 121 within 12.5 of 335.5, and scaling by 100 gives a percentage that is 78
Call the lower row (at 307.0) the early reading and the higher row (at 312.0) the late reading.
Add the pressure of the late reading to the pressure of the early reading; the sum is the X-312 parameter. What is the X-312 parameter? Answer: 260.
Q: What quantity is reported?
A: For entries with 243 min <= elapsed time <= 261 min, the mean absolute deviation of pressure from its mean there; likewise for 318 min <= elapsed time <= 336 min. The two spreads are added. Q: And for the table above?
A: 4.7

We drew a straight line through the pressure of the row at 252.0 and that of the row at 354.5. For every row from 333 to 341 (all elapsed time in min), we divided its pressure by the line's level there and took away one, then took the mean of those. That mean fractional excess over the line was -0.15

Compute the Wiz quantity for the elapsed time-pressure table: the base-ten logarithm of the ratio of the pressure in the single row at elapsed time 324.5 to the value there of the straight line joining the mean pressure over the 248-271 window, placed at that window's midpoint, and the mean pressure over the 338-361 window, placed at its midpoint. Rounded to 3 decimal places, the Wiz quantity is -0.038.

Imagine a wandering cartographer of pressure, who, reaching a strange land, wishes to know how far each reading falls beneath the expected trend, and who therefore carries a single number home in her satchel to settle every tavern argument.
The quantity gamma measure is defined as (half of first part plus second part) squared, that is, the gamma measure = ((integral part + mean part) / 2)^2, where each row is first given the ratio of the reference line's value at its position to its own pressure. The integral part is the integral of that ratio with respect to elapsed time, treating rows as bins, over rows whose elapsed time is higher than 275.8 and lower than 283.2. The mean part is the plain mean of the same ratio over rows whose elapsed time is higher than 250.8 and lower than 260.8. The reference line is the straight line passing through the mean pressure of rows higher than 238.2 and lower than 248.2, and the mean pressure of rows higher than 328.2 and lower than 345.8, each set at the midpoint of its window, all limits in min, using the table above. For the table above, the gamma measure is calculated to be 18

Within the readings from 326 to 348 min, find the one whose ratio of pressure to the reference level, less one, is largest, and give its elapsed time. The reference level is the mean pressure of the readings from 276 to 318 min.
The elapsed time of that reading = 344.5 min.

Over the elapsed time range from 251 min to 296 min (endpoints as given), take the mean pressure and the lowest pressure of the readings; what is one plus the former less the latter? 10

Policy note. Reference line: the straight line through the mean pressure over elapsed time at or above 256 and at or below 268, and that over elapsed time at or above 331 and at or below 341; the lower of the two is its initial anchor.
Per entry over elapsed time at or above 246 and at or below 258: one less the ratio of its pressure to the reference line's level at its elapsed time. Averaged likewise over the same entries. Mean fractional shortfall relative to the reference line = -0.007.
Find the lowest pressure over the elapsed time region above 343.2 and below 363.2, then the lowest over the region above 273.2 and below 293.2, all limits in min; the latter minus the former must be -18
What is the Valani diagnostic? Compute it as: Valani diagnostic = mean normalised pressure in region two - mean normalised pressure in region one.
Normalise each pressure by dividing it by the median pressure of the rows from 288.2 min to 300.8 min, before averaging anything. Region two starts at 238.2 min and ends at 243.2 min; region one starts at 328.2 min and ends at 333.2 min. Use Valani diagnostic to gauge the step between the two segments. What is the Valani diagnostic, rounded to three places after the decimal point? -0.096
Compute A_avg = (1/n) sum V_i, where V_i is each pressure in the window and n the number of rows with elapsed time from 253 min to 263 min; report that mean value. 120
